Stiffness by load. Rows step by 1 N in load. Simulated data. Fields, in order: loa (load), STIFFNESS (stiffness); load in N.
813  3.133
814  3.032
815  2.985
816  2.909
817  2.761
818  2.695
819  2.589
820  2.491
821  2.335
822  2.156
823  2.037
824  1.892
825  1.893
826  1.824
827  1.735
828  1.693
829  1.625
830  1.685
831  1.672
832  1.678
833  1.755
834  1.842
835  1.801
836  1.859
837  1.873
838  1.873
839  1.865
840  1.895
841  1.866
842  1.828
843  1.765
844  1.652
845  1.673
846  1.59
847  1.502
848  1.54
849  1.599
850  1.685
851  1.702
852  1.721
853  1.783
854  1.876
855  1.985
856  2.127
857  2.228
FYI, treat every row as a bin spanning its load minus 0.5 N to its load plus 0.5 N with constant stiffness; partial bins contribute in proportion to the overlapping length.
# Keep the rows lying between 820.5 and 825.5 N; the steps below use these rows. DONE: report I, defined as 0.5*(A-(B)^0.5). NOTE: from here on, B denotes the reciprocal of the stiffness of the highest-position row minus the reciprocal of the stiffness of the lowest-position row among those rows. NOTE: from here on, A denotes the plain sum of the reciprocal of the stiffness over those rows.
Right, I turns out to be 1.1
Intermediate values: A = 2.4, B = 0.100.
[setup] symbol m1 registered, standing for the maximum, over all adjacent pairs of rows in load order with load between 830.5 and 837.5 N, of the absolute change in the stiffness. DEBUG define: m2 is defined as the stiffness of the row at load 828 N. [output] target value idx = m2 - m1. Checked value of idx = 1.6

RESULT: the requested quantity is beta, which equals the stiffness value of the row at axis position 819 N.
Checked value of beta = 2.589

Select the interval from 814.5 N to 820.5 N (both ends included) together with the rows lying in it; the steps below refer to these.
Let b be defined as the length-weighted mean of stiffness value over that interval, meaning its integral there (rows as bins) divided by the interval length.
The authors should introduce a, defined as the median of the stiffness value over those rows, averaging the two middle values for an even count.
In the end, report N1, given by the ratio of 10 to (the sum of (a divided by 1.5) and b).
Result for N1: 2.2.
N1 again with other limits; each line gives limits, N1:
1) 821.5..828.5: 3.2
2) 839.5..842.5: 3.2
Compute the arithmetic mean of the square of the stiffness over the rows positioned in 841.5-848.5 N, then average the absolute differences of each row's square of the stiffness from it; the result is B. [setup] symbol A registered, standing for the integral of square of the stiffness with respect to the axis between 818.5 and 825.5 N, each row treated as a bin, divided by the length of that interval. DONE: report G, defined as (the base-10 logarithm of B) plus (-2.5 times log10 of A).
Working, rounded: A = 4.9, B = 0.30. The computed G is -2.2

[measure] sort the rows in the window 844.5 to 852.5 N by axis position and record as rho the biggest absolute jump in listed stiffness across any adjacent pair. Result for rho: 0.088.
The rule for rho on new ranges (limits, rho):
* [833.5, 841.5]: 0.058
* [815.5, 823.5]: 0.179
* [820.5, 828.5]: 0.179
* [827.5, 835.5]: 0.087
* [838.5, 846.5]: 0.113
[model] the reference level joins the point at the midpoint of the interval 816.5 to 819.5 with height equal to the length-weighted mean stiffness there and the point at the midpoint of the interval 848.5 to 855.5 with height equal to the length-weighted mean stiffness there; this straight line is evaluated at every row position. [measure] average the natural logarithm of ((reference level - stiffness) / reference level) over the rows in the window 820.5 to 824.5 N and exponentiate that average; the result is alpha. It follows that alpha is 0.17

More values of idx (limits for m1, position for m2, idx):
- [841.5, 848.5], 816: 2.8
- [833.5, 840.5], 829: 1.6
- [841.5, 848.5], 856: 2.0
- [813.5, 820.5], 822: 2.0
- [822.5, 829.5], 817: 2.6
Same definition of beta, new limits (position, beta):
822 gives 2.156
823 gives 2.037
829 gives 1.625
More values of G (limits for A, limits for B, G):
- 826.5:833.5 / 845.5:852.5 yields -1.8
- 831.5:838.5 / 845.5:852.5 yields -1.9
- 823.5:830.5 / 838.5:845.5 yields -1.8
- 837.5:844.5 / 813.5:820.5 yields -1.3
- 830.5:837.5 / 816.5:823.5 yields -1.2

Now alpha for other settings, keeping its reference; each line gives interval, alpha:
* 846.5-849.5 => 0.17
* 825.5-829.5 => 0.29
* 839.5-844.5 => 0.11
